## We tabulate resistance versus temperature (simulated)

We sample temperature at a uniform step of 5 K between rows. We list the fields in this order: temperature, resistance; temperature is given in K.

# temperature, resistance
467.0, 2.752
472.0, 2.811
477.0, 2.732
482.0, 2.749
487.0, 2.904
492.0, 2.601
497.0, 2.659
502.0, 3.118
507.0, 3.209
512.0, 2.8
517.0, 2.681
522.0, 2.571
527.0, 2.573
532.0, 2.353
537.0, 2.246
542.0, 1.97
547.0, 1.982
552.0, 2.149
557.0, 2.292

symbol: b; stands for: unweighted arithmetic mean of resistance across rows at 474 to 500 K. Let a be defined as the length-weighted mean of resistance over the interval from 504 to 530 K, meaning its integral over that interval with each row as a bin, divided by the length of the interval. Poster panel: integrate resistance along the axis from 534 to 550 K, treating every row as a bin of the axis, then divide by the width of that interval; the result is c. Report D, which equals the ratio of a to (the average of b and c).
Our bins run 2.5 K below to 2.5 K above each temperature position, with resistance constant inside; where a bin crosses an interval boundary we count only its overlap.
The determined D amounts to 1.15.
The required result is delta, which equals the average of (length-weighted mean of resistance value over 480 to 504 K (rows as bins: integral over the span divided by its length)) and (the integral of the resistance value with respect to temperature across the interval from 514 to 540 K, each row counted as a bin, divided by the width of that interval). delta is 2.64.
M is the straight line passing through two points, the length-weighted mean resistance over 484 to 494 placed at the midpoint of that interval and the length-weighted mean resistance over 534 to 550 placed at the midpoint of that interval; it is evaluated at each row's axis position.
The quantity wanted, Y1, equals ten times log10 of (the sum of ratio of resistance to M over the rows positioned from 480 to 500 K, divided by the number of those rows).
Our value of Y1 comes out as 0.0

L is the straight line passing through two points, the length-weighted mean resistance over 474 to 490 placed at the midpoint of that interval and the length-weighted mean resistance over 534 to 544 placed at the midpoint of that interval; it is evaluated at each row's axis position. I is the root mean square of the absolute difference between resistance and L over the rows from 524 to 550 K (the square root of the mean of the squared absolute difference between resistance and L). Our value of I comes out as 0.17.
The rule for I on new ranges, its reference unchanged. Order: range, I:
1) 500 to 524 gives 0.47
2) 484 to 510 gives 0.41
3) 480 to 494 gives 0.11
